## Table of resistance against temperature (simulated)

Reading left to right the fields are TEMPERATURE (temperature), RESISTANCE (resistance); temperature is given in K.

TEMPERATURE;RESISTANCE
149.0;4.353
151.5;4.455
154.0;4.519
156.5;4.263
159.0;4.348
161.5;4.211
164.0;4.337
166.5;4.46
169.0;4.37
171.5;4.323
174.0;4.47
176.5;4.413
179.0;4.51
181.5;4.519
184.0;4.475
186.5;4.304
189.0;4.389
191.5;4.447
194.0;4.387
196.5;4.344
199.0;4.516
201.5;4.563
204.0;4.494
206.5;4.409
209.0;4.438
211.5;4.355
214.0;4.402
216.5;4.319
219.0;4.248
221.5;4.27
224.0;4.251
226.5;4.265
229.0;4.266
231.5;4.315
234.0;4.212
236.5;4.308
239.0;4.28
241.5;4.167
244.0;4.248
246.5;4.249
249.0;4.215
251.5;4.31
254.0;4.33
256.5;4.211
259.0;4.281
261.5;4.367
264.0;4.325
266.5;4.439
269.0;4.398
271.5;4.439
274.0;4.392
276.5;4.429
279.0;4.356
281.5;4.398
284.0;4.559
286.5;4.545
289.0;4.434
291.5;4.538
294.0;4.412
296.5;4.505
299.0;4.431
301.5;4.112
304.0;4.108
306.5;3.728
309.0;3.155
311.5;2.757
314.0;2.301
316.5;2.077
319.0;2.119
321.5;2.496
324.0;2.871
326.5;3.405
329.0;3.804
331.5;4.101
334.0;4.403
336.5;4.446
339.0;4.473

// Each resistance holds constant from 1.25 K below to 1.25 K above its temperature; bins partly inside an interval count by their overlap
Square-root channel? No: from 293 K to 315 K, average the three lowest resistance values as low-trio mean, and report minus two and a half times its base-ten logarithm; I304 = -1.09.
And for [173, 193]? -1.60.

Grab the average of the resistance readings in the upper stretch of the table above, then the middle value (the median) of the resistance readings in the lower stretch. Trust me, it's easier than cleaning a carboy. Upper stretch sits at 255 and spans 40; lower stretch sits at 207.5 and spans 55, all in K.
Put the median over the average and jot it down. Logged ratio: 1.0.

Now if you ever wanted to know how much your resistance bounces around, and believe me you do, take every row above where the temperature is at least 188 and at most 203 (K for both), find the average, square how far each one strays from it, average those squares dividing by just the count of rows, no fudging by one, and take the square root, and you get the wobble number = 0.077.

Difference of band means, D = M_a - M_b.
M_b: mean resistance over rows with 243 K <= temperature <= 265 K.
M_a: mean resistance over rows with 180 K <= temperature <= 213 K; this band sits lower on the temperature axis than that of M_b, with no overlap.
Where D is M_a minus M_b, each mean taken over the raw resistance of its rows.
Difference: 0.15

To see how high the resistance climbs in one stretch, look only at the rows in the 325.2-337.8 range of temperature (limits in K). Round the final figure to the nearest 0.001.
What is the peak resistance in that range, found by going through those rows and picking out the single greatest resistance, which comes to 4.446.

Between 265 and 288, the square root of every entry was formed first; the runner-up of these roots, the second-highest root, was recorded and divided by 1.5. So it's 1.42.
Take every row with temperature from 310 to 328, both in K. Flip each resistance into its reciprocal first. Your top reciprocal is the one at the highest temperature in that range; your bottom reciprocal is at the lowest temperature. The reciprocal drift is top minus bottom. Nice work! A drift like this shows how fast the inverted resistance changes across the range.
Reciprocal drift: -0.069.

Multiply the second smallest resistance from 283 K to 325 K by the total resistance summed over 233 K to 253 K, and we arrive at 72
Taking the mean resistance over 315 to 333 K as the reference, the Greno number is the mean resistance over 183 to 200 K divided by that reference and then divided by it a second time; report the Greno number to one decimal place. 0.5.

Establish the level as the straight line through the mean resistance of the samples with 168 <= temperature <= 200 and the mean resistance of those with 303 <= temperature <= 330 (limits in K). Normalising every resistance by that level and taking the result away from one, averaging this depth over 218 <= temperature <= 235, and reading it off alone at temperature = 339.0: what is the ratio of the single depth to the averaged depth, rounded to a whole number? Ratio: 8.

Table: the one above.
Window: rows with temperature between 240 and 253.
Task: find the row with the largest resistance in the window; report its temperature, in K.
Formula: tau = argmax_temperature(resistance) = 251.5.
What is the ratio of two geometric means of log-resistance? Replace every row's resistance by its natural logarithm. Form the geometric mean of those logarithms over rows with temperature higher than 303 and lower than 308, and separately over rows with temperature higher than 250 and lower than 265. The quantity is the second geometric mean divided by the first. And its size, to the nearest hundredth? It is 1.07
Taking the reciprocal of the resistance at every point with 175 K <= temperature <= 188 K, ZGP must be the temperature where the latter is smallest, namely 181.5 K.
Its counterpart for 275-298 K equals 284.0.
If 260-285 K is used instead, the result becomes 284.0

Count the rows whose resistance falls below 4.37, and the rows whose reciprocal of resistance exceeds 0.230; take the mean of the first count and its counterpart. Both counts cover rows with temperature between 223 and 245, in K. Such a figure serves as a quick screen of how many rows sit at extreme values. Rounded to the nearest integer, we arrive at 9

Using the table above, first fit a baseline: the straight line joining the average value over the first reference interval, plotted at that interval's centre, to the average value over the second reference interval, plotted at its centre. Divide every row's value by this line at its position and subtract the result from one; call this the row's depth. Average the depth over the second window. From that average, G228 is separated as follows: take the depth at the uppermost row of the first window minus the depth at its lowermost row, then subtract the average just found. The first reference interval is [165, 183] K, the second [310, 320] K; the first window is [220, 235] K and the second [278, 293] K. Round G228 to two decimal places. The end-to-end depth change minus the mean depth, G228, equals 0.57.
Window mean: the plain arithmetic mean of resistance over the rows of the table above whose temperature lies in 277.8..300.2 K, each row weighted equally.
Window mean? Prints 4.46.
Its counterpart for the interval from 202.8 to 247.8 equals 4.31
